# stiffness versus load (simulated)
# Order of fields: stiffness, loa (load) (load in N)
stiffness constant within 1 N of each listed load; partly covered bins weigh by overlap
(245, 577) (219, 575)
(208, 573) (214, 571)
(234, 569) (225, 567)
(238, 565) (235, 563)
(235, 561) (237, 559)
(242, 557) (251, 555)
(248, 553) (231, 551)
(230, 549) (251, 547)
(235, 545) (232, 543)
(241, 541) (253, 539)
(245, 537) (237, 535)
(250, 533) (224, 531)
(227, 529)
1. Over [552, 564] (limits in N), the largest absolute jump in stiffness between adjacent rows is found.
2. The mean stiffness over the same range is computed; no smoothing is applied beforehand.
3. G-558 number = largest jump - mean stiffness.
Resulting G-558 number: -232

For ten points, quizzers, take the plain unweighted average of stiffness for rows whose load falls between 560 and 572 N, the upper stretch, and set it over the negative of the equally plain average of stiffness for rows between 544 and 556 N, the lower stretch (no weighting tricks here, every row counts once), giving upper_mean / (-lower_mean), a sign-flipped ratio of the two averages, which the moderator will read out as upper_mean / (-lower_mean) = -0.955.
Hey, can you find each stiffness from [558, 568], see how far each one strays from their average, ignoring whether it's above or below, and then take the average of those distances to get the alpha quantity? 3.6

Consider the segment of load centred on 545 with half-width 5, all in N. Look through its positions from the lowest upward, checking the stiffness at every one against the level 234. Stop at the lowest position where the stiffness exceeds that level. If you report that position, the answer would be 541 N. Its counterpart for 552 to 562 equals 553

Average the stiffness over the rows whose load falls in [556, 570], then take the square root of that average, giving 15.3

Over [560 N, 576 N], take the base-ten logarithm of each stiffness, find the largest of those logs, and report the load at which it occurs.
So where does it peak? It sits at 565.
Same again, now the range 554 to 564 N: 555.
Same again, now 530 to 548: 539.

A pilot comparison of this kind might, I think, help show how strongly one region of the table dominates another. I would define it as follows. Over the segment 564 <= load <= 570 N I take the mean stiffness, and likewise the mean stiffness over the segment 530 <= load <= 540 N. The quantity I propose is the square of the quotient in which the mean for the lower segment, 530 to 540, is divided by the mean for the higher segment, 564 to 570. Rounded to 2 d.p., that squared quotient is 1.08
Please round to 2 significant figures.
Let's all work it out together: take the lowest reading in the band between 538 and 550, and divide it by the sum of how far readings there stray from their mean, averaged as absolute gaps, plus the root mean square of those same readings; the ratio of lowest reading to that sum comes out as 0.93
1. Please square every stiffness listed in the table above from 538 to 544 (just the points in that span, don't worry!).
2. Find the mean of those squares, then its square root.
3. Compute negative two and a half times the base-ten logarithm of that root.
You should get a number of -5.96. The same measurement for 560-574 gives -5.89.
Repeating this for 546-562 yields -5.95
